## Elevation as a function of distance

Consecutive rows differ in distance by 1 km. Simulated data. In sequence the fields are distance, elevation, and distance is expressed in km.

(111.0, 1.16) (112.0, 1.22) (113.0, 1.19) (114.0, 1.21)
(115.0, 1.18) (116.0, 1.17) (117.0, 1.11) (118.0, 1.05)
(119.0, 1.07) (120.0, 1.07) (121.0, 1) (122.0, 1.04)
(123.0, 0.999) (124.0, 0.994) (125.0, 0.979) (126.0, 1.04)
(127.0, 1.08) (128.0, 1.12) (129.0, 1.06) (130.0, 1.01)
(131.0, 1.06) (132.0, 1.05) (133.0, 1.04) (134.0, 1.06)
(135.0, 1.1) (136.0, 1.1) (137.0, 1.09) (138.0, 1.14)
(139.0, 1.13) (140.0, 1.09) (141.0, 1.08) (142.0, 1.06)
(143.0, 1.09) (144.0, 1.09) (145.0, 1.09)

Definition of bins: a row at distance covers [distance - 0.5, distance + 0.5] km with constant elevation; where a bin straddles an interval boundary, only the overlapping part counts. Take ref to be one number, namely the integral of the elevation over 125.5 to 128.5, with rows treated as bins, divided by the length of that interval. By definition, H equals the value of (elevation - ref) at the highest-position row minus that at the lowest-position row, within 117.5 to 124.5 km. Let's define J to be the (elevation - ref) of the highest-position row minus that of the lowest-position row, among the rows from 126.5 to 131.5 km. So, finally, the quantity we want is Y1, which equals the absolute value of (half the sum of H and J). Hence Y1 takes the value 0.038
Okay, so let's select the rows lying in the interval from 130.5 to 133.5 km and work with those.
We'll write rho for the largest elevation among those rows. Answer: 1.06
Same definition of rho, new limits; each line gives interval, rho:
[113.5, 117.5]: 1.21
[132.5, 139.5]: 1.14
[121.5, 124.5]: 1.04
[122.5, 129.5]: 1.12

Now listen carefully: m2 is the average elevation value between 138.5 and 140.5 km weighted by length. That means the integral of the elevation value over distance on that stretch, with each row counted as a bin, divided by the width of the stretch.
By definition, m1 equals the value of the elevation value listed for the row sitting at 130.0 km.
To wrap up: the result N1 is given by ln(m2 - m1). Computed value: -2.30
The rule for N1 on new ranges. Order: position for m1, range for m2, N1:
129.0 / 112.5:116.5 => -2.06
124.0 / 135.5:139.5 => -2.11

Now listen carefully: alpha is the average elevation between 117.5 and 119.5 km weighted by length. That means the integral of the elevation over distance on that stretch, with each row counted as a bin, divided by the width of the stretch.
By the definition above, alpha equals 1.06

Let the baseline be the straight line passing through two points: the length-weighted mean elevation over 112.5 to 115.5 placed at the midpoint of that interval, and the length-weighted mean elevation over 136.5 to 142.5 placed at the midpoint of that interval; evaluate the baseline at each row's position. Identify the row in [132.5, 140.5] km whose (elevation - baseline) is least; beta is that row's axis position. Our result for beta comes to 133.0 km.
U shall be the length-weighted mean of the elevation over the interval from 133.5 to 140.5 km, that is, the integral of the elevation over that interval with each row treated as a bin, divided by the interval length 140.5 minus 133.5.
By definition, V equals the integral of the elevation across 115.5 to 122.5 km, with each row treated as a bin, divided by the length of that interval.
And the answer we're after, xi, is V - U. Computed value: -0.029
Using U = 1.10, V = 1.07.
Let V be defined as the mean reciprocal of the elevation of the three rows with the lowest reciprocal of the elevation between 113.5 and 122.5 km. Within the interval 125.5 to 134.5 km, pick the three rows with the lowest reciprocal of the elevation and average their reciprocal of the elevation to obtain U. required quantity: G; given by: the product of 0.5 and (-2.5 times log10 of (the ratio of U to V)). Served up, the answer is -0.05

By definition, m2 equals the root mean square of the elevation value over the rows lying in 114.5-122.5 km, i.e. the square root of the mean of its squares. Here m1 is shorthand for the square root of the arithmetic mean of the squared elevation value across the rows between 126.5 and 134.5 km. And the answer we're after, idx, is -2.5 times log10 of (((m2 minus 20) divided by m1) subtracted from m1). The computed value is -3.19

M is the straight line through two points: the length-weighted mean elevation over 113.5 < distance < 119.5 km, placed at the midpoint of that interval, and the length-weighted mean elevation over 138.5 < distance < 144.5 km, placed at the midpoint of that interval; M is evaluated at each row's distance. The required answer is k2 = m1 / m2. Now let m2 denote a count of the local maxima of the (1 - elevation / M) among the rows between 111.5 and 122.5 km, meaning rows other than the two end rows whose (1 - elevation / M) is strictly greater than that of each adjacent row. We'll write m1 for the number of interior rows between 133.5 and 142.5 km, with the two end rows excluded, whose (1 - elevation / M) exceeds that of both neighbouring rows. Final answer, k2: 0.3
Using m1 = 1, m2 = 3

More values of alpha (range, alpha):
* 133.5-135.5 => 1.08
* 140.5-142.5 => 1.07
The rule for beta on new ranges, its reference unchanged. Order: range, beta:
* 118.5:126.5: 125.0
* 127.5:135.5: 130.0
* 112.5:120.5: 118.0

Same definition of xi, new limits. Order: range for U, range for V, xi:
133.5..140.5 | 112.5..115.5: 0.092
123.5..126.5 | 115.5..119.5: 0.096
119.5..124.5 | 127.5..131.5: 0.042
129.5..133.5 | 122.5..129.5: -0.001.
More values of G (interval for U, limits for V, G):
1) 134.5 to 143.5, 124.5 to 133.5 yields 0.02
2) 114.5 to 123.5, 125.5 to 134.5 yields 0.03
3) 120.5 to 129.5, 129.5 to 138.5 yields -0.01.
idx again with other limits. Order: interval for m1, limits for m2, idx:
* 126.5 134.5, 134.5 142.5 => -3.19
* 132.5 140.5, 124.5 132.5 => -3.16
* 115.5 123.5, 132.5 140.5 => -3.19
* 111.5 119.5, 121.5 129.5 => -3.11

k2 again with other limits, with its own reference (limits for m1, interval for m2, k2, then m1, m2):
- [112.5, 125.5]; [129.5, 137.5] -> 2.0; 2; 1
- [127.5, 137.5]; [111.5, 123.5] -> 0.7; 2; 3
